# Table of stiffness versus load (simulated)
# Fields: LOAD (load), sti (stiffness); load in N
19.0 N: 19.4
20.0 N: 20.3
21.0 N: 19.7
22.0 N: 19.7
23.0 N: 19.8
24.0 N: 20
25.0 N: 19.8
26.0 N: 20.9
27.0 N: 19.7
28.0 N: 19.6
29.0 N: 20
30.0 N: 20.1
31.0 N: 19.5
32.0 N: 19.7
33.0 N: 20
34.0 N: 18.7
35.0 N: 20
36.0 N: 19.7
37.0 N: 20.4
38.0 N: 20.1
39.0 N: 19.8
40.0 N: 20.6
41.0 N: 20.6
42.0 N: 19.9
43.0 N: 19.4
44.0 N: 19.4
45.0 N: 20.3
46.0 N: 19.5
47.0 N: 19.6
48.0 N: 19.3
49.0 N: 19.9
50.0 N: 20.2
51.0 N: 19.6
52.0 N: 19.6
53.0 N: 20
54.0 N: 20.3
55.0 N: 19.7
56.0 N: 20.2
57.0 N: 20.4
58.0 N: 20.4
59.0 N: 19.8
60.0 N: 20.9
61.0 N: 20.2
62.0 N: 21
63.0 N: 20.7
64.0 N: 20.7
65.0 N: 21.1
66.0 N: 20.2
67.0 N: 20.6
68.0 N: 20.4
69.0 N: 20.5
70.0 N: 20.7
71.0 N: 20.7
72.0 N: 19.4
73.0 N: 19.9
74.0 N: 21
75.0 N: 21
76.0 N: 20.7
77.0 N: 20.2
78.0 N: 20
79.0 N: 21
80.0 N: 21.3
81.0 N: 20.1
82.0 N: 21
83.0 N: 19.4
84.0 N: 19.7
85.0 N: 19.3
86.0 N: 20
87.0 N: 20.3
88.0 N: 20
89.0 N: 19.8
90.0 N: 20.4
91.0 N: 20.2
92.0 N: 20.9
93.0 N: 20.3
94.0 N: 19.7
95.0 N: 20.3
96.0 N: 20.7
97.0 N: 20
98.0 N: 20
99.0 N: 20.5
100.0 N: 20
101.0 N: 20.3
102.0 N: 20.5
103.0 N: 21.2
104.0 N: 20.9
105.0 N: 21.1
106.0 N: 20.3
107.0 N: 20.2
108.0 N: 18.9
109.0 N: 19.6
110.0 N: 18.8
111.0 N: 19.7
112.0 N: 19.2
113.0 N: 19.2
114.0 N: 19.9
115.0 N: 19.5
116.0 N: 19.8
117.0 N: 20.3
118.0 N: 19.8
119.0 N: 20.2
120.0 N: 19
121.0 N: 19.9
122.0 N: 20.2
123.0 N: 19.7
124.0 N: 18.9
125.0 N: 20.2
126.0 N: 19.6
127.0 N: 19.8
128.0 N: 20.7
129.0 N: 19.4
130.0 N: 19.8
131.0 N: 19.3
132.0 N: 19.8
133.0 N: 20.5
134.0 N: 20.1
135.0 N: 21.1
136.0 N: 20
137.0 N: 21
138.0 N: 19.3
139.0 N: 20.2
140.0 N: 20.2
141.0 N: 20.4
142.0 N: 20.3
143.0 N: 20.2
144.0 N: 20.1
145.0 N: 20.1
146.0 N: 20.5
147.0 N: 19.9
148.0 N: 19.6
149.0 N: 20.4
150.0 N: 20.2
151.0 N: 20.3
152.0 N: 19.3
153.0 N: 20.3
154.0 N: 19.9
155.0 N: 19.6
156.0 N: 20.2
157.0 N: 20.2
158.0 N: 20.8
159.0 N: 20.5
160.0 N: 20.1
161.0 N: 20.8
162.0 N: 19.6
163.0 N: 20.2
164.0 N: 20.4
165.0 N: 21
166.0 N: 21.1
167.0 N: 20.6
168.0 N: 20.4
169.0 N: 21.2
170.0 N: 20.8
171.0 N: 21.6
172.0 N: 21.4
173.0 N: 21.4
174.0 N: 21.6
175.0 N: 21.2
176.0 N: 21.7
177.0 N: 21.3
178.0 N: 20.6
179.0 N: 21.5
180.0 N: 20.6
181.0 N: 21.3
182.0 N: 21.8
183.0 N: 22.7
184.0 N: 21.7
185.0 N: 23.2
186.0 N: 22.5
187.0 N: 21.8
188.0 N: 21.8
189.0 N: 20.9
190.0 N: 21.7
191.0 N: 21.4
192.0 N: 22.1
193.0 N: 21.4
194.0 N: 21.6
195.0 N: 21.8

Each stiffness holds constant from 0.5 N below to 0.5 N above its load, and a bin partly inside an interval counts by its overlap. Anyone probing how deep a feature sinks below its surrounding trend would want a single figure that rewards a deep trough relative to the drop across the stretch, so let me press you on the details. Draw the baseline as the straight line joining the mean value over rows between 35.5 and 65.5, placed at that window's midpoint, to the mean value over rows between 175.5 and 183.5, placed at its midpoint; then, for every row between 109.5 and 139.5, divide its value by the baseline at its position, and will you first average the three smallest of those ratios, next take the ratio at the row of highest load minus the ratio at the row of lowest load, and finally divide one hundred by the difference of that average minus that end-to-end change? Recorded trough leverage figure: 117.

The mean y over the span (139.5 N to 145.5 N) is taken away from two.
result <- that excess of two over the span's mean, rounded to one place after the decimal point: -18.2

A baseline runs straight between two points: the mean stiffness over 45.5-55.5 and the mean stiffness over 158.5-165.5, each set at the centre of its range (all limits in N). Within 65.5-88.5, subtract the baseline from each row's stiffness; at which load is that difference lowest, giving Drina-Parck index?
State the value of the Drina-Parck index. 85.0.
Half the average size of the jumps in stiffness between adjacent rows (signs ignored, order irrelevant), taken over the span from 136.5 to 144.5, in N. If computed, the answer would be 0.22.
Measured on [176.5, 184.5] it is 0.40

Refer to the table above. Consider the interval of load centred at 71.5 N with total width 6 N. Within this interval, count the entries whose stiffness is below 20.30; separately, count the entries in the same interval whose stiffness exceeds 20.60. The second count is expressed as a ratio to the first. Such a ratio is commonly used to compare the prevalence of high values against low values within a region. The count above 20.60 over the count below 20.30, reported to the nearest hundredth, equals 1.50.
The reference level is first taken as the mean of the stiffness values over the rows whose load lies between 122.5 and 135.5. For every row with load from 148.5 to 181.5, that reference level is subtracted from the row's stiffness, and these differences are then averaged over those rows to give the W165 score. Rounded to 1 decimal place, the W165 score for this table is 0.8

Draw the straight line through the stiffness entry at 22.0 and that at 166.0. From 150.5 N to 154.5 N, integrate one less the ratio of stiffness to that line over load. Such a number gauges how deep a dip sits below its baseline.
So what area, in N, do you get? 0.19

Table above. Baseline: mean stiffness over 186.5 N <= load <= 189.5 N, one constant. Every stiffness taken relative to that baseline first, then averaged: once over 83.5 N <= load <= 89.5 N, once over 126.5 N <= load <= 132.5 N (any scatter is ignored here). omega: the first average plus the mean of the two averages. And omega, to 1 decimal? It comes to -3.3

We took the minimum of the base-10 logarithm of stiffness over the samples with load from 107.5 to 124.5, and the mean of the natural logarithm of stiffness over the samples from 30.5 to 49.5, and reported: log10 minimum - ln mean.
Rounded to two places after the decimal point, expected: -1.71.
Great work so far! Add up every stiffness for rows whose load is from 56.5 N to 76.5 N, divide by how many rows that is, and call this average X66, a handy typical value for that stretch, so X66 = 20.5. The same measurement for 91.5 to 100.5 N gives 20.3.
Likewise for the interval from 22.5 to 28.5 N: 20.0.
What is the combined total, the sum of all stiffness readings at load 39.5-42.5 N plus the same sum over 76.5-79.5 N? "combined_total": 122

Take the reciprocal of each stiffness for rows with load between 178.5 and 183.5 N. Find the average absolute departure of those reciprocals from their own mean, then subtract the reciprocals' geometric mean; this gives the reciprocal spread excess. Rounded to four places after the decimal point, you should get -0.0452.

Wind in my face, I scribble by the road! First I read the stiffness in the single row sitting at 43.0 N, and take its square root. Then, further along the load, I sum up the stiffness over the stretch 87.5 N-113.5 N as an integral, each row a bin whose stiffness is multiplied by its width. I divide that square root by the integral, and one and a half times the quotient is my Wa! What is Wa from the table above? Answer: 0.0126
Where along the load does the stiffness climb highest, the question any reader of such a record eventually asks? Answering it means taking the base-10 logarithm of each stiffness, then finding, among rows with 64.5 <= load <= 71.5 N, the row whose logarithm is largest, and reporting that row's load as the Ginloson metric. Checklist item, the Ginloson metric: 65.0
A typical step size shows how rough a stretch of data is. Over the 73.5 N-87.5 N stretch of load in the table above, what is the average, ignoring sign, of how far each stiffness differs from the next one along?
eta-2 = 0.592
